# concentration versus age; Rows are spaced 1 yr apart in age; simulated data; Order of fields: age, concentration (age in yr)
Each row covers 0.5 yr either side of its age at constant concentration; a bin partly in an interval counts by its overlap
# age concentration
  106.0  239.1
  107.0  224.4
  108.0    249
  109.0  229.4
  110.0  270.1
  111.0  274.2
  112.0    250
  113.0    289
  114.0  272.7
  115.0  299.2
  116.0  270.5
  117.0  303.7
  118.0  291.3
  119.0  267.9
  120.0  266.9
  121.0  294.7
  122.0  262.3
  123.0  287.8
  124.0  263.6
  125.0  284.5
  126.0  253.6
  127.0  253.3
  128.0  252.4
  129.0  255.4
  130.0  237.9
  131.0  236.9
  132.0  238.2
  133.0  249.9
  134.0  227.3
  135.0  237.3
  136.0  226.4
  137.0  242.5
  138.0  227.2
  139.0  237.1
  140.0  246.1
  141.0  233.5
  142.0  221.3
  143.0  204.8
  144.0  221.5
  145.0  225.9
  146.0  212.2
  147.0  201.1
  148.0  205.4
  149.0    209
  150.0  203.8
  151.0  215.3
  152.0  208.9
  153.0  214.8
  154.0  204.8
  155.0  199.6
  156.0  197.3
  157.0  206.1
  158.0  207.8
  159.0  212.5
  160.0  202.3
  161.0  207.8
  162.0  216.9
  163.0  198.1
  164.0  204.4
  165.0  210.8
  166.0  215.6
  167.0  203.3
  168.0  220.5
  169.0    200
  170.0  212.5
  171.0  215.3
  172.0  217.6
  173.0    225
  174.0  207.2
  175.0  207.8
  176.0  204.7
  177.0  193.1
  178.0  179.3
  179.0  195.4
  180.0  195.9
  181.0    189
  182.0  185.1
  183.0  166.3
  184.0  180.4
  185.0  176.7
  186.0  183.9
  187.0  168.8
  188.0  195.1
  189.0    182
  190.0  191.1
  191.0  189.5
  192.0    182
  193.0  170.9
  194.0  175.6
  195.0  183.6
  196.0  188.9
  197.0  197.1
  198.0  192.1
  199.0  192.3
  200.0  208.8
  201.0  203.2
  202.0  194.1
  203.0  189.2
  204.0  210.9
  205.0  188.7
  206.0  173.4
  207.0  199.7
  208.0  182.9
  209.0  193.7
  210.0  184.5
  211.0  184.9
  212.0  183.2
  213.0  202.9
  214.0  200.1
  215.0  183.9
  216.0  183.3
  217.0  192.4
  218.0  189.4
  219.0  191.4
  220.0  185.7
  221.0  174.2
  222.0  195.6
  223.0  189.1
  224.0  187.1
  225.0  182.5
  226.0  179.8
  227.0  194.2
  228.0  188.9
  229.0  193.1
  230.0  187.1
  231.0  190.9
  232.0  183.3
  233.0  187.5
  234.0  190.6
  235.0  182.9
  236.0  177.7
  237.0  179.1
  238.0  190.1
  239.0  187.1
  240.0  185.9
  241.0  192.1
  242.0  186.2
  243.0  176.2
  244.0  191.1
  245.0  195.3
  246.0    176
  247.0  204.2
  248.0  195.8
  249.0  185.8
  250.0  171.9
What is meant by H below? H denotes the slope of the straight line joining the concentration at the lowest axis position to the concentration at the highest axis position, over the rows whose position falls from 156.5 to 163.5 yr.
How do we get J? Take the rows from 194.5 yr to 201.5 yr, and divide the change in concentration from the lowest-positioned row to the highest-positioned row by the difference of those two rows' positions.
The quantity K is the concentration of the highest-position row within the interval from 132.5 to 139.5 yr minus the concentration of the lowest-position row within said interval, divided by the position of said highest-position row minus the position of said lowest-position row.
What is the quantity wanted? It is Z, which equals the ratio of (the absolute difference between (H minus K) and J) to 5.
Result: 0.5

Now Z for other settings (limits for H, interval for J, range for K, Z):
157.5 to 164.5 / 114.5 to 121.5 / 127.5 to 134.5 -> 0.9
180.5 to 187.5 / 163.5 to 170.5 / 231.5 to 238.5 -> 1.2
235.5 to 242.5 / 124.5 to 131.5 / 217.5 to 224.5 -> 1.9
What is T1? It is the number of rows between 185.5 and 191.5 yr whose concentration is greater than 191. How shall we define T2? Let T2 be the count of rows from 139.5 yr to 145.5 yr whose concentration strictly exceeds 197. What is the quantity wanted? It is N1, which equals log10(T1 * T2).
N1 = 1.1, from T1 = 2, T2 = 6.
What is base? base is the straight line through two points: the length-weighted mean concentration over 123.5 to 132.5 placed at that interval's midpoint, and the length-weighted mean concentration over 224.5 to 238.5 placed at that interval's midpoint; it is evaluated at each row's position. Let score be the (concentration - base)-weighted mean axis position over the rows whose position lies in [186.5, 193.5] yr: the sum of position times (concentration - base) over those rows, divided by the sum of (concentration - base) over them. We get 190.0 yr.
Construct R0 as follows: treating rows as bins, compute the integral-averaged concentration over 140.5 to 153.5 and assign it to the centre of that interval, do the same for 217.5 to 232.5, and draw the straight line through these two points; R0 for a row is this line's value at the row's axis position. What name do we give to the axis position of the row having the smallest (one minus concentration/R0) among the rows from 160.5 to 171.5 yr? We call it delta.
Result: 168.0 yr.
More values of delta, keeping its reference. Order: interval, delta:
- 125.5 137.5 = 129.0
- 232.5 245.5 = 245.0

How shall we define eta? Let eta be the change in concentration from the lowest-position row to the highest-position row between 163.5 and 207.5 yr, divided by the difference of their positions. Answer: -0.1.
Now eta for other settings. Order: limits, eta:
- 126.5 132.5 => -3.0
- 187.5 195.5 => -1.6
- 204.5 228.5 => 0.0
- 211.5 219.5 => 1.2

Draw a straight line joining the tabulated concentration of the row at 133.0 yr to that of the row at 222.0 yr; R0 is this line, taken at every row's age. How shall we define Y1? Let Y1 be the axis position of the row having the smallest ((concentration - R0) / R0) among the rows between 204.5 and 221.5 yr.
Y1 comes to 206.0 yr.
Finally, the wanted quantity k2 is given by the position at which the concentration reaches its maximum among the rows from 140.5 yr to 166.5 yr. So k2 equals 141.0 yr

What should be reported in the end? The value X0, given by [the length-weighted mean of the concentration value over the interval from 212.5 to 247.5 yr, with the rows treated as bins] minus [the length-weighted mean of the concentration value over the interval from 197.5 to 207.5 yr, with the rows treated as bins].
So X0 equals -7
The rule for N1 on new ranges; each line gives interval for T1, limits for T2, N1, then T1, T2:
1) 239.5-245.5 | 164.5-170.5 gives 1.3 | 3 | 6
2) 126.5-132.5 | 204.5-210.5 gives 0.8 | 6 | 1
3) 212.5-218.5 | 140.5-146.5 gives 1.3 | 3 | 6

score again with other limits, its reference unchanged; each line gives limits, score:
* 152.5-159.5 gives 155.9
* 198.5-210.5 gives 205.4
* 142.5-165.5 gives 153.5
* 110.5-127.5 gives 118.8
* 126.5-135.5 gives 132.6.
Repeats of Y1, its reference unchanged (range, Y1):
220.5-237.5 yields 221.0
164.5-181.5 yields 178.0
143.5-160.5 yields 147.0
